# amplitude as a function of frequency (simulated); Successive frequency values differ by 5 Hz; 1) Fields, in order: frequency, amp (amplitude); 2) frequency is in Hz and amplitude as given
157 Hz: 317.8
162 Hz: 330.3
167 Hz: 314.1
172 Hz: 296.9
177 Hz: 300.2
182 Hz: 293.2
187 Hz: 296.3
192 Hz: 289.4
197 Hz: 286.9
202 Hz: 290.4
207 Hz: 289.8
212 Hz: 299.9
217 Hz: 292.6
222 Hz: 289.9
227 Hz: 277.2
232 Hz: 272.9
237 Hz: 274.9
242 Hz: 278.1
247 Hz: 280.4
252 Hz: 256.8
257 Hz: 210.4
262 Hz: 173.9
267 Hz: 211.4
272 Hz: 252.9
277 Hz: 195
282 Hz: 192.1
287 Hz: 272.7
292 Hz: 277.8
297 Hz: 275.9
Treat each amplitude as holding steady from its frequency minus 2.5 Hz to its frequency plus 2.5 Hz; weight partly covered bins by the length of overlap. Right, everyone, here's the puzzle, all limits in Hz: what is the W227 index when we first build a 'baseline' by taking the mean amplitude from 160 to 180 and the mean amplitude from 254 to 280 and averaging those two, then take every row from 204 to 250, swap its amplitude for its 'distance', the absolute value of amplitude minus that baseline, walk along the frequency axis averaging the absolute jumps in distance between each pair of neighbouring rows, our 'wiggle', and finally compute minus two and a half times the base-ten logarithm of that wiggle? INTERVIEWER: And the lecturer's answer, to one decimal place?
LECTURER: -1.9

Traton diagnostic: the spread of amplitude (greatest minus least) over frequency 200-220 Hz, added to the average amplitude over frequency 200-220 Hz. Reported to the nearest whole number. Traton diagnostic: 303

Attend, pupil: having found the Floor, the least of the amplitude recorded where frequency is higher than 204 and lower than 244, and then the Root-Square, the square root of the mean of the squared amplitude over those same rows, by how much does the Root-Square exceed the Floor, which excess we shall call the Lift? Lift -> 12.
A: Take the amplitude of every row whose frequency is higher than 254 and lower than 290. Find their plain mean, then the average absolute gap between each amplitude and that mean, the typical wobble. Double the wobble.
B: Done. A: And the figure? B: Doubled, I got 54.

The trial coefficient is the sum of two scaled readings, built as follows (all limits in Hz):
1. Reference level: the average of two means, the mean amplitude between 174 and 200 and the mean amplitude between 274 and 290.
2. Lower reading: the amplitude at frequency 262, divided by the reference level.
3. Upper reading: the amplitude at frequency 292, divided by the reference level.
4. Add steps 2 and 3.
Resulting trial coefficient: 1.8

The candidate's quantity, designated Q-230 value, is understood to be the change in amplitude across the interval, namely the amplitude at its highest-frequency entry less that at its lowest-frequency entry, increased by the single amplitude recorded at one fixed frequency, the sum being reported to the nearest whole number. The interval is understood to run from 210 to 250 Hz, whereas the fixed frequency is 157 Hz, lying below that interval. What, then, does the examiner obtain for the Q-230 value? 298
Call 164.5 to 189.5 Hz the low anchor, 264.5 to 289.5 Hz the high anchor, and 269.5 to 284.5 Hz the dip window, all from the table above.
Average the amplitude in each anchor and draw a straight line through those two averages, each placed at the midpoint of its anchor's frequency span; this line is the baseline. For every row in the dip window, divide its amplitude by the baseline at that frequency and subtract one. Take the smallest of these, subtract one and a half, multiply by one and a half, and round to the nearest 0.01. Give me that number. -2.45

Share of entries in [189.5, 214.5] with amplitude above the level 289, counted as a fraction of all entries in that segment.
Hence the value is 0.8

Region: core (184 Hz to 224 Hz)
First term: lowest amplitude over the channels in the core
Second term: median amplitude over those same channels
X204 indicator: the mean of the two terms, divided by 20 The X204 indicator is 14.4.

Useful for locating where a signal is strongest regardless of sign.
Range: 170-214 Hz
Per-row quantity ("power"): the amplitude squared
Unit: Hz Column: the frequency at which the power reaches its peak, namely 177 Hz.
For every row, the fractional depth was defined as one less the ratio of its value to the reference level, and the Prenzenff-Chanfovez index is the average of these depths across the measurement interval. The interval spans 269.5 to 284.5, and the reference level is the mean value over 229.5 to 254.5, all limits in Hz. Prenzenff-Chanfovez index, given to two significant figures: 0.22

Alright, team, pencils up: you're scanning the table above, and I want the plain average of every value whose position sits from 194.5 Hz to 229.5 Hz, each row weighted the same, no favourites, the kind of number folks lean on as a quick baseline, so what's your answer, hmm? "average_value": 290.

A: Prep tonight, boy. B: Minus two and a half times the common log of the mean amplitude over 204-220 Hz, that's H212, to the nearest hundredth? -6.17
